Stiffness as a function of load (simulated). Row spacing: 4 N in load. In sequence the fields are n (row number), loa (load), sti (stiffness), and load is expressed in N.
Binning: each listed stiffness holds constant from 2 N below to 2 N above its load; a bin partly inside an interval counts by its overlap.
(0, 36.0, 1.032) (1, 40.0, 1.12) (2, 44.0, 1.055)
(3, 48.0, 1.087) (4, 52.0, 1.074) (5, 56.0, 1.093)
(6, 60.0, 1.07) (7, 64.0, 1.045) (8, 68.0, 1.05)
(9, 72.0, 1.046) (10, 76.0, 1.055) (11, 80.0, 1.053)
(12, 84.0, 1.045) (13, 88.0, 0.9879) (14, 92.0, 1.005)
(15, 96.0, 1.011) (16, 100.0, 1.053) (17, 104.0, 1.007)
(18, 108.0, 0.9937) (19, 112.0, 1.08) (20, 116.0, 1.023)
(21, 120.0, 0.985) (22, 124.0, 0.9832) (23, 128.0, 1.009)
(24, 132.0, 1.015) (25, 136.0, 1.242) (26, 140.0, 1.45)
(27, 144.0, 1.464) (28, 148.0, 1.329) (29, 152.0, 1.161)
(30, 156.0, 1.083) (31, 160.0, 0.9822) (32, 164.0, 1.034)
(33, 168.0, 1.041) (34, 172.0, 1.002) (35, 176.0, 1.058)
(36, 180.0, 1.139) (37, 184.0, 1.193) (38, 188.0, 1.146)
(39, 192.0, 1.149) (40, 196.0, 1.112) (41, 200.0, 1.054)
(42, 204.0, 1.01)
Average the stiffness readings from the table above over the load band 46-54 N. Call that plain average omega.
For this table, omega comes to 1.08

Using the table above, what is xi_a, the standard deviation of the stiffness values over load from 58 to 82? 0.01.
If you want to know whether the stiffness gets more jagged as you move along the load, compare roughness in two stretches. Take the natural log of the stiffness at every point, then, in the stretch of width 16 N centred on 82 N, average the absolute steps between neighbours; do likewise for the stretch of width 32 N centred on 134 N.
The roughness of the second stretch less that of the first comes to 0.049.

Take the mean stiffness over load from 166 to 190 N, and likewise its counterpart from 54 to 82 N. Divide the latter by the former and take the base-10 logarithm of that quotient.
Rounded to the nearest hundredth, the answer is -0.02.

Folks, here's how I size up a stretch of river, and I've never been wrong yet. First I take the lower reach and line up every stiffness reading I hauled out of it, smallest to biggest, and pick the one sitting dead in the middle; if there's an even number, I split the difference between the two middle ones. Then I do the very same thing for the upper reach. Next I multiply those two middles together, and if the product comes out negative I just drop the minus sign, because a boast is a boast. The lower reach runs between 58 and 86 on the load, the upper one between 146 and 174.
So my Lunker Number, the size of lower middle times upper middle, 1.09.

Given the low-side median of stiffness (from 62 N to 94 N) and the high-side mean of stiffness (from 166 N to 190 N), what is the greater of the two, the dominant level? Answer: 1.10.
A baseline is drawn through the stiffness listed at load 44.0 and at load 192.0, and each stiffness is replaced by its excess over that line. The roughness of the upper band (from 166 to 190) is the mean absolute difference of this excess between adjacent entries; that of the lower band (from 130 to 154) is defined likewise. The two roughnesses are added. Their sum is 0.20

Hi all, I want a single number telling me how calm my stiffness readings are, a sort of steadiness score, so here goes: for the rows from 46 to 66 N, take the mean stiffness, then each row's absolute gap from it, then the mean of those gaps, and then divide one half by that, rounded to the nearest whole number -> 38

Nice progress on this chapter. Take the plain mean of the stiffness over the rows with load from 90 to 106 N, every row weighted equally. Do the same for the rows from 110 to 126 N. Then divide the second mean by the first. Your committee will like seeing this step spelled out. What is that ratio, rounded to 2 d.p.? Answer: 1.00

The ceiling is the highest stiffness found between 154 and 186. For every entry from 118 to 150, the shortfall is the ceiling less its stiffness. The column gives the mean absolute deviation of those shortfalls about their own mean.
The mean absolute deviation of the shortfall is 0.19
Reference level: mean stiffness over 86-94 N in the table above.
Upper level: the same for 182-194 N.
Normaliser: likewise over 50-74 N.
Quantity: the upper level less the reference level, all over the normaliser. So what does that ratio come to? 0.16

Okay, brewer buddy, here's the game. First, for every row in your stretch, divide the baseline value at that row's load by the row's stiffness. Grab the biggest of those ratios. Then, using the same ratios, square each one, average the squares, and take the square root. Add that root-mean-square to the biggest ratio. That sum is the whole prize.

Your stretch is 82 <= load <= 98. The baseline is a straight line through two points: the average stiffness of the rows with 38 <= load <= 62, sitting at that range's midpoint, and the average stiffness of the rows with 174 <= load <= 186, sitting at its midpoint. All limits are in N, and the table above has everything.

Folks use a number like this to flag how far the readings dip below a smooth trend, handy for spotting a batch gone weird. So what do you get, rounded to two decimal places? 2.20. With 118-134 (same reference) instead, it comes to 2.24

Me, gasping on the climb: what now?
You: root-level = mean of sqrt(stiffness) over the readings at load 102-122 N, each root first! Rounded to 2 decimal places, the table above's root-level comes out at 1.01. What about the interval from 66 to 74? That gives 1.02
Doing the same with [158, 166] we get 1.00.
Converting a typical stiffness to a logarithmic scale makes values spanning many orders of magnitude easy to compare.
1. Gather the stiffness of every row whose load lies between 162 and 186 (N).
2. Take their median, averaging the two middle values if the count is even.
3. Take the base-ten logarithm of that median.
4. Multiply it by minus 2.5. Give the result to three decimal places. -0.052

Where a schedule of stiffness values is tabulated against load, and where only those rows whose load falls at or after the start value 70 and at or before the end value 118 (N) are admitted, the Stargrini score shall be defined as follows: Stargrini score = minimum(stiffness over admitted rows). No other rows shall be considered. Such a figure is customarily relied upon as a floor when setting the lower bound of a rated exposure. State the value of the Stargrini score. 0.9879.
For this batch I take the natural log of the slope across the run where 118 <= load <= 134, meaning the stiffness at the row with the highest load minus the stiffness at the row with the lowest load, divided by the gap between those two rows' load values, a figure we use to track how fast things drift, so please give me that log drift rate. -6.0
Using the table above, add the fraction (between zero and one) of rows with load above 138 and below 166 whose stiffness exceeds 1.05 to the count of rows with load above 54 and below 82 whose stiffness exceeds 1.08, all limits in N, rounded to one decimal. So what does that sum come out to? 1.7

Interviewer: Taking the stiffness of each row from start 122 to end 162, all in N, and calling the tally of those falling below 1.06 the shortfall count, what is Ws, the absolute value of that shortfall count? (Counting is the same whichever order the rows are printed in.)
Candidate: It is 4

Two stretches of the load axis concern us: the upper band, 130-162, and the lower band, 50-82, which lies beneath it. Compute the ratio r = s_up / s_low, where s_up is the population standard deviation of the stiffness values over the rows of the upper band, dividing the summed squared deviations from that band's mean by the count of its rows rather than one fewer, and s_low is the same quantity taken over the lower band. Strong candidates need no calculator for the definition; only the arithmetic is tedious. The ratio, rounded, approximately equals 11.1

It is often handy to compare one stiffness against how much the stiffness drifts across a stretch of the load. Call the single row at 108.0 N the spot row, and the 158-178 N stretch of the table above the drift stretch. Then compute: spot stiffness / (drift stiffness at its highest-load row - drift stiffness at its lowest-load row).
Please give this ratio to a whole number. 13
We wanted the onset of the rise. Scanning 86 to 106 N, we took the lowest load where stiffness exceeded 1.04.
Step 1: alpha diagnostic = 100.0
